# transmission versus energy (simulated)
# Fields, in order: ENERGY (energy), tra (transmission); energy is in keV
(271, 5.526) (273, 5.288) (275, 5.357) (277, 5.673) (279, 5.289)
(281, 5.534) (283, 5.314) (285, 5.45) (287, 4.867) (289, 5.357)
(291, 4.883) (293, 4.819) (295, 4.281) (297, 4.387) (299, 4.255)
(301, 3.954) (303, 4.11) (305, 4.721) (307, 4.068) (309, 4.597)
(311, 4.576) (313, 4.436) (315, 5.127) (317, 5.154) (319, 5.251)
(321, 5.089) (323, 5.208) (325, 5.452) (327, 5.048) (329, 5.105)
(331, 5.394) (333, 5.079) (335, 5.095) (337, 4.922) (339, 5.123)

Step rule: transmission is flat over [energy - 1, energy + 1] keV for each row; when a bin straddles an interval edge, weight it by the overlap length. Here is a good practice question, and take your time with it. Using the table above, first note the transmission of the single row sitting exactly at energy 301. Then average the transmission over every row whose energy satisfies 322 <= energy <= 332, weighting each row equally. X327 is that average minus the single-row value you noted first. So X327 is 1.3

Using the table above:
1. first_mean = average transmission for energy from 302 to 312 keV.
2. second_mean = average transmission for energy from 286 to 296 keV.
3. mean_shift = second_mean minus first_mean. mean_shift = 0.4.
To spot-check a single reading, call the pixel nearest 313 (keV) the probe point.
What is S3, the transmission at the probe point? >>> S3 4.436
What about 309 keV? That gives 4.597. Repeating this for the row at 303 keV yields 4.11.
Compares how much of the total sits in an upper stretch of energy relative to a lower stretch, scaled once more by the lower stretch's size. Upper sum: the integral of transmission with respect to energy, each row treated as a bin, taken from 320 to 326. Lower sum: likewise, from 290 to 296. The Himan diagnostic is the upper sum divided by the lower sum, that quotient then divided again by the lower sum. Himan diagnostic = 0.040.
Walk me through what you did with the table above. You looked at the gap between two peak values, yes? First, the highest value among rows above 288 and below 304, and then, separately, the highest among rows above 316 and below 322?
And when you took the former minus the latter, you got 0.11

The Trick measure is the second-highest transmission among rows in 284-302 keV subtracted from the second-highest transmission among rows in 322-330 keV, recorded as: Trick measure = -0.15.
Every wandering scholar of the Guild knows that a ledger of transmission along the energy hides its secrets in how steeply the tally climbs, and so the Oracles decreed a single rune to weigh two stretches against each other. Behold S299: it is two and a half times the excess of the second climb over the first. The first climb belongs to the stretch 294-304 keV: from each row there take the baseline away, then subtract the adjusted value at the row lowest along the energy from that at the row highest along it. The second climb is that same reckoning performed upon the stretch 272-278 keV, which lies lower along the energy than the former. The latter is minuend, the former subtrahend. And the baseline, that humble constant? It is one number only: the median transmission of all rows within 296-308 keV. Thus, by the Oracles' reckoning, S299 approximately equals 1.4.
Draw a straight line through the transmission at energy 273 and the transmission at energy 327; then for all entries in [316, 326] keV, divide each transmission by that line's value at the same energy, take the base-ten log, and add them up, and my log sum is 0.1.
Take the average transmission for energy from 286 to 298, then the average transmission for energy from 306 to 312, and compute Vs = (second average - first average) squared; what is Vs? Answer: 0.1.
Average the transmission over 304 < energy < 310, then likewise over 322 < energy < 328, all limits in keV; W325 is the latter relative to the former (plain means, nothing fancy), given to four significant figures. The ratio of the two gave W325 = 1.173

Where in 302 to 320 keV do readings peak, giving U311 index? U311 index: 319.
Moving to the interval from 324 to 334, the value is 325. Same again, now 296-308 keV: 305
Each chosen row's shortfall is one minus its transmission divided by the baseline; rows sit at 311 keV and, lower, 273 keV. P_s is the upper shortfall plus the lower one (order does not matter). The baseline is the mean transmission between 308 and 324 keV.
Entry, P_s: 0.00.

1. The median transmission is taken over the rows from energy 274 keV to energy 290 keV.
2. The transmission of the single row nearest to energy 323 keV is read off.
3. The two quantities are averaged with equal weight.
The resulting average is 5.28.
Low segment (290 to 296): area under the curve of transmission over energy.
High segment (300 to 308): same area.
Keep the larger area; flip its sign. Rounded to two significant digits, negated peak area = -34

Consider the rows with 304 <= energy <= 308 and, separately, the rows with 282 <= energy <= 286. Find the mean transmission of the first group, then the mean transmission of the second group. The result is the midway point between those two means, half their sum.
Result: 4.89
